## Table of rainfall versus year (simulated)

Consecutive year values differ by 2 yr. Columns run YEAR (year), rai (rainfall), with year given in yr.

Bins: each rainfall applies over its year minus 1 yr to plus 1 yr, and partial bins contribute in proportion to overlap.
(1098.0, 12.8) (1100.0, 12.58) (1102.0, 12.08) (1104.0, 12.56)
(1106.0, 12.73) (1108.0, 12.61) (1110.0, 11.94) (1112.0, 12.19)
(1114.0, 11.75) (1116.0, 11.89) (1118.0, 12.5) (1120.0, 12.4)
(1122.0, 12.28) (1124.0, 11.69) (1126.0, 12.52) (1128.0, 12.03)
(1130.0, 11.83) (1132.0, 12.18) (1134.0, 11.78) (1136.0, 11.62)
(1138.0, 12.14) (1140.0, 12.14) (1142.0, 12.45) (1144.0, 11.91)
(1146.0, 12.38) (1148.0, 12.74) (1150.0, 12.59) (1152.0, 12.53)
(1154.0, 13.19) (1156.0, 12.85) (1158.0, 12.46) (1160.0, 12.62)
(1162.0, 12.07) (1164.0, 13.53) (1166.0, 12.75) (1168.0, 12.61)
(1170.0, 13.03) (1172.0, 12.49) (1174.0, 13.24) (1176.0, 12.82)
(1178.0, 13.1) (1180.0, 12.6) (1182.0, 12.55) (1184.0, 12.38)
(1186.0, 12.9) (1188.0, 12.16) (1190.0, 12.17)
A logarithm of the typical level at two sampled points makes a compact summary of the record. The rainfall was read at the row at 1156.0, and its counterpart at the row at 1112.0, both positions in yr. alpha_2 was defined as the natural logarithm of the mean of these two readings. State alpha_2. 2.527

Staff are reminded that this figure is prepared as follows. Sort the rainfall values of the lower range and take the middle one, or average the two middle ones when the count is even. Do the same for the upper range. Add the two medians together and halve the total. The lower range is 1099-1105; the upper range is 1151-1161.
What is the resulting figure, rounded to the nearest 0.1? 12.6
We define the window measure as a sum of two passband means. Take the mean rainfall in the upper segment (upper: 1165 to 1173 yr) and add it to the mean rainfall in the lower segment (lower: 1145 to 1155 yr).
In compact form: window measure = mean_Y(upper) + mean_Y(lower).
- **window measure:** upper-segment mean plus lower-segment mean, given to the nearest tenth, 25.4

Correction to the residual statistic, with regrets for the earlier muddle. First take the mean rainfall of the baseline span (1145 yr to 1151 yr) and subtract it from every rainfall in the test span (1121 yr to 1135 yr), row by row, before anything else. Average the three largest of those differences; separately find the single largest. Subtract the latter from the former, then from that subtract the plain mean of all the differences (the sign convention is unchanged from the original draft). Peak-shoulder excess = 0.33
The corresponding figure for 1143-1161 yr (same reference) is -0.28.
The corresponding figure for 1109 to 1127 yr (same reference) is 0.39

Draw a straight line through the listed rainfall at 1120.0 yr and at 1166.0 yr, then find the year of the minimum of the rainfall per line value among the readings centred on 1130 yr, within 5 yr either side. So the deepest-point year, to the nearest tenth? 1134.0 yr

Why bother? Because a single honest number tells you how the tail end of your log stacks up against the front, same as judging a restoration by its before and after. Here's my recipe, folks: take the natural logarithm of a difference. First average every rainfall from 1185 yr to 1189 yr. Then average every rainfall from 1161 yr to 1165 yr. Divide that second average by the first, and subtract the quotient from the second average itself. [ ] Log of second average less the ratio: 2.47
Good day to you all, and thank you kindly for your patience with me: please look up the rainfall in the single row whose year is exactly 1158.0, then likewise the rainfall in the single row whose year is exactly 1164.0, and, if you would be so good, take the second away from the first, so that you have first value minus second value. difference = -1.1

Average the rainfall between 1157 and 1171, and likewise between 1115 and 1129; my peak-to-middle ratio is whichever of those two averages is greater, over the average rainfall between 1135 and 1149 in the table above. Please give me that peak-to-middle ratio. 1.04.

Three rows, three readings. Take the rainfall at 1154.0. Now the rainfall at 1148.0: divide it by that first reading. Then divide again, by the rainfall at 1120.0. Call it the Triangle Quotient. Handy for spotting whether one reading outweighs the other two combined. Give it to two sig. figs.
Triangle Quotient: 0.078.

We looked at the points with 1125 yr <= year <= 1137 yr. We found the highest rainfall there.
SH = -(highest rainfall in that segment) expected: -12.5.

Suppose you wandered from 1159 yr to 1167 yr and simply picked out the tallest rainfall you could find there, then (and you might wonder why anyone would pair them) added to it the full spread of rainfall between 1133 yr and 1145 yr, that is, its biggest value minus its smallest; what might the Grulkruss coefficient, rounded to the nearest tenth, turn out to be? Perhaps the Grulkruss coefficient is 14.4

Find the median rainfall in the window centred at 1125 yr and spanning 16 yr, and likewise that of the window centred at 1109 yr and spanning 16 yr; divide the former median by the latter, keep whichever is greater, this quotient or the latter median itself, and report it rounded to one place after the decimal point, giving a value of 12.1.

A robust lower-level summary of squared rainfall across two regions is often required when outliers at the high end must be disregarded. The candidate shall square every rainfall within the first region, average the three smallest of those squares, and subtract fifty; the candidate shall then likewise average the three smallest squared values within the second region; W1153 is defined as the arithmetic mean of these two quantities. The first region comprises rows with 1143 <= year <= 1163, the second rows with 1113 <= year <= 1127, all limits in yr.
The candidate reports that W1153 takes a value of 118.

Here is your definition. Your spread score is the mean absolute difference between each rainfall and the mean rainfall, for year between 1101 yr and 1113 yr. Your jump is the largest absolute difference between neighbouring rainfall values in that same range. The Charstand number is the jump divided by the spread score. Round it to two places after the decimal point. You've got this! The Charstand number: 2.38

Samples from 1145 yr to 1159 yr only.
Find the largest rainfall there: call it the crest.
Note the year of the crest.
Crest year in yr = 1154.0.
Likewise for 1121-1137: 1126.0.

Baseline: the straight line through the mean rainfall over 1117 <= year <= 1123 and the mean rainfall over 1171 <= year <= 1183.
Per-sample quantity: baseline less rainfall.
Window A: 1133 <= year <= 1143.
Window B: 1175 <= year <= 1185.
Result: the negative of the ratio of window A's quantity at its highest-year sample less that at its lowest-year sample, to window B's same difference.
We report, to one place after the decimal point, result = 1.2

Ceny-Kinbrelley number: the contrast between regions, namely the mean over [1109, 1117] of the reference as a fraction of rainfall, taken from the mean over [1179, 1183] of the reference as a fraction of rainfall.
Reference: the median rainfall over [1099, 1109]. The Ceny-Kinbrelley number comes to -0.05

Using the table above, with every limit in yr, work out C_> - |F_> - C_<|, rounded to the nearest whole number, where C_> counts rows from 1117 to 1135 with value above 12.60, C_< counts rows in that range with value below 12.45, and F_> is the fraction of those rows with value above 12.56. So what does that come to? -7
